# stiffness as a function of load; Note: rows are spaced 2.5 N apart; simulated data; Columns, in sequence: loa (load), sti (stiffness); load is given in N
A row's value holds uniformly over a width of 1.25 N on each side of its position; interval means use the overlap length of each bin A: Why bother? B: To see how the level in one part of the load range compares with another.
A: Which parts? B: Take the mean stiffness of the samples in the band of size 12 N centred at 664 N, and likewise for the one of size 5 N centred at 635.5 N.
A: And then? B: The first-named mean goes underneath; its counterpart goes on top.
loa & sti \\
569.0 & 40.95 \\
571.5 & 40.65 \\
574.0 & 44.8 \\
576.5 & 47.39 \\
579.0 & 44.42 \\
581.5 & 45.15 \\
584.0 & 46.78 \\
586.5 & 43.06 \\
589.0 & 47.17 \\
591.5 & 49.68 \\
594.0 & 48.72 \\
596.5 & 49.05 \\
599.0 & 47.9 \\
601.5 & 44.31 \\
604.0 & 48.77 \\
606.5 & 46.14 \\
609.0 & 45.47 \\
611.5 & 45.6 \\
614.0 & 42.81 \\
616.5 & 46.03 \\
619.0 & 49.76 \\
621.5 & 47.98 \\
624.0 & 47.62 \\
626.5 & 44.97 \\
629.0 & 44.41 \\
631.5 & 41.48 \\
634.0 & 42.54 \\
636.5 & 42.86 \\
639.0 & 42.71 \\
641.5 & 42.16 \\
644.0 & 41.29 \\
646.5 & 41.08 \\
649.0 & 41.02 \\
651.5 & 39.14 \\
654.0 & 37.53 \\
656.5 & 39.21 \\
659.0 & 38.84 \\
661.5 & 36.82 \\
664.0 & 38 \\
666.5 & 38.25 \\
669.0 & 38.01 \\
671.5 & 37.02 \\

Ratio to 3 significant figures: 1.12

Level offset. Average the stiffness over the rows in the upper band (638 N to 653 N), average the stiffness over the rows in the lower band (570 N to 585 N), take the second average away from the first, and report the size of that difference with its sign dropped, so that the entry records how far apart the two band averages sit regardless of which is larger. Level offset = 3.6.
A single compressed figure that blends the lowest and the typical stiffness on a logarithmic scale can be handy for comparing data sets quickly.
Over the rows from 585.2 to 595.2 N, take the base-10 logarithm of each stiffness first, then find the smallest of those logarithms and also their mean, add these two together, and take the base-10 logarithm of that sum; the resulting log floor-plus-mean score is 0.519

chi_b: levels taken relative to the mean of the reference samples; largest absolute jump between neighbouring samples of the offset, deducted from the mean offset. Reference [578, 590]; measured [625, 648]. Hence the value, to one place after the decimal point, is -5.6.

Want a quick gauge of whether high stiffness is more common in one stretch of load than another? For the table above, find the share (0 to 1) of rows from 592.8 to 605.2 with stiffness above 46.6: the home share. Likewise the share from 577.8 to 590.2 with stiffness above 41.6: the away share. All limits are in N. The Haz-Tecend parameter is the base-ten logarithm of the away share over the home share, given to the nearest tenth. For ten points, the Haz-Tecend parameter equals 0.1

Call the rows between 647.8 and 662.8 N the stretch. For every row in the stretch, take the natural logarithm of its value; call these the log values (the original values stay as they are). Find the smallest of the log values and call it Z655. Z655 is 3.61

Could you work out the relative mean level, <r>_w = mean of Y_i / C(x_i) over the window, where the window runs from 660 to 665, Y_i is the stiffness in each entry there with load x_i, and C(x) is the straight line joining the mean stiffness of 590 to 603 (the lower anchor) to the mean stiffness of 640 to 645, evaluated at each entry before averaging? 0.96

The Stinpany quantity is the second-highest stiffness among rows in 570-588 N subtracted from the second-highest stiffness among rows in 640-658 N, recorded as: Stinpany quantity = -5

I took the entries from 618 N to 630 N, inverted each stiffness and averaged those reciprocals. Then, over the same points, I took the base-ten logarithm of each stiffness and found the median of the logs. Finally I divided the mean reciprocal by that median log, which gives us 0.0127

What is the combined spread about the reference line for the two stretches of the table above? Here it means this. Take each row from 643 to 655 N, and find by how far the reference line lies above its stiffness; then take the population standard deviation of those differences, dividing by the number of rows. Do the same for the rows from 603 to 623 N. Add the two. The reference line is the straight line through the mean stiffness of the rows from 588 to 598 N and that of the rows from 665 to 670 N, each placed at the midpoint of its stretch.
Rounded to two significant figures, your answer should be 3.3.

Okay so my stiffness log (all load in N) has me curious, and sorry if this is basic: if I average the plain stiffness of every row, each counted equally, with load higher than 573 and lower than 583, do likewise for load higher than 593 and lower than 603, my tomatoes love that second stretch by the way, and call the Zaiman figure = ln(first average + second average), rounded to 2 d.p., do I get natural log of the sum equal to 4.53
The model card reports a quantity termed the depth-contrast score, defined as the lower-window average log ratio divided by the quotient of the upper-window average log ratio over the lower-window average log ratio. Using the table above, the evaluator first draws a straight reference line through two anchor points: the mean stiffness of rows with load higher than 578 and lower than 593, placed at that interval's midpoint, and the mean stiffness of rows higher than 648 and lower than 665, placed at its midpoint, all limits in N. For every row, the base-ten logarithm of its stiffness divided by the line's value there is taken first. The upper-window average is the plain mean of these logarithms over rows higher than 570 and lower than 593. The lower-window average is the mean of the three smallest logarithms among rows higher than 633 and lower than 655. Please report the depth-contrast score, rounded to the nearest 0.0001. 0.0000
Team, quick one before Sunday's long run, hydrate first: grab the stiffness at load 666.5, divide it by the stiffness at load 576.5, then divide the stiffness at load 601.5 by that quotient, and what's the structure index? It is 54.9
